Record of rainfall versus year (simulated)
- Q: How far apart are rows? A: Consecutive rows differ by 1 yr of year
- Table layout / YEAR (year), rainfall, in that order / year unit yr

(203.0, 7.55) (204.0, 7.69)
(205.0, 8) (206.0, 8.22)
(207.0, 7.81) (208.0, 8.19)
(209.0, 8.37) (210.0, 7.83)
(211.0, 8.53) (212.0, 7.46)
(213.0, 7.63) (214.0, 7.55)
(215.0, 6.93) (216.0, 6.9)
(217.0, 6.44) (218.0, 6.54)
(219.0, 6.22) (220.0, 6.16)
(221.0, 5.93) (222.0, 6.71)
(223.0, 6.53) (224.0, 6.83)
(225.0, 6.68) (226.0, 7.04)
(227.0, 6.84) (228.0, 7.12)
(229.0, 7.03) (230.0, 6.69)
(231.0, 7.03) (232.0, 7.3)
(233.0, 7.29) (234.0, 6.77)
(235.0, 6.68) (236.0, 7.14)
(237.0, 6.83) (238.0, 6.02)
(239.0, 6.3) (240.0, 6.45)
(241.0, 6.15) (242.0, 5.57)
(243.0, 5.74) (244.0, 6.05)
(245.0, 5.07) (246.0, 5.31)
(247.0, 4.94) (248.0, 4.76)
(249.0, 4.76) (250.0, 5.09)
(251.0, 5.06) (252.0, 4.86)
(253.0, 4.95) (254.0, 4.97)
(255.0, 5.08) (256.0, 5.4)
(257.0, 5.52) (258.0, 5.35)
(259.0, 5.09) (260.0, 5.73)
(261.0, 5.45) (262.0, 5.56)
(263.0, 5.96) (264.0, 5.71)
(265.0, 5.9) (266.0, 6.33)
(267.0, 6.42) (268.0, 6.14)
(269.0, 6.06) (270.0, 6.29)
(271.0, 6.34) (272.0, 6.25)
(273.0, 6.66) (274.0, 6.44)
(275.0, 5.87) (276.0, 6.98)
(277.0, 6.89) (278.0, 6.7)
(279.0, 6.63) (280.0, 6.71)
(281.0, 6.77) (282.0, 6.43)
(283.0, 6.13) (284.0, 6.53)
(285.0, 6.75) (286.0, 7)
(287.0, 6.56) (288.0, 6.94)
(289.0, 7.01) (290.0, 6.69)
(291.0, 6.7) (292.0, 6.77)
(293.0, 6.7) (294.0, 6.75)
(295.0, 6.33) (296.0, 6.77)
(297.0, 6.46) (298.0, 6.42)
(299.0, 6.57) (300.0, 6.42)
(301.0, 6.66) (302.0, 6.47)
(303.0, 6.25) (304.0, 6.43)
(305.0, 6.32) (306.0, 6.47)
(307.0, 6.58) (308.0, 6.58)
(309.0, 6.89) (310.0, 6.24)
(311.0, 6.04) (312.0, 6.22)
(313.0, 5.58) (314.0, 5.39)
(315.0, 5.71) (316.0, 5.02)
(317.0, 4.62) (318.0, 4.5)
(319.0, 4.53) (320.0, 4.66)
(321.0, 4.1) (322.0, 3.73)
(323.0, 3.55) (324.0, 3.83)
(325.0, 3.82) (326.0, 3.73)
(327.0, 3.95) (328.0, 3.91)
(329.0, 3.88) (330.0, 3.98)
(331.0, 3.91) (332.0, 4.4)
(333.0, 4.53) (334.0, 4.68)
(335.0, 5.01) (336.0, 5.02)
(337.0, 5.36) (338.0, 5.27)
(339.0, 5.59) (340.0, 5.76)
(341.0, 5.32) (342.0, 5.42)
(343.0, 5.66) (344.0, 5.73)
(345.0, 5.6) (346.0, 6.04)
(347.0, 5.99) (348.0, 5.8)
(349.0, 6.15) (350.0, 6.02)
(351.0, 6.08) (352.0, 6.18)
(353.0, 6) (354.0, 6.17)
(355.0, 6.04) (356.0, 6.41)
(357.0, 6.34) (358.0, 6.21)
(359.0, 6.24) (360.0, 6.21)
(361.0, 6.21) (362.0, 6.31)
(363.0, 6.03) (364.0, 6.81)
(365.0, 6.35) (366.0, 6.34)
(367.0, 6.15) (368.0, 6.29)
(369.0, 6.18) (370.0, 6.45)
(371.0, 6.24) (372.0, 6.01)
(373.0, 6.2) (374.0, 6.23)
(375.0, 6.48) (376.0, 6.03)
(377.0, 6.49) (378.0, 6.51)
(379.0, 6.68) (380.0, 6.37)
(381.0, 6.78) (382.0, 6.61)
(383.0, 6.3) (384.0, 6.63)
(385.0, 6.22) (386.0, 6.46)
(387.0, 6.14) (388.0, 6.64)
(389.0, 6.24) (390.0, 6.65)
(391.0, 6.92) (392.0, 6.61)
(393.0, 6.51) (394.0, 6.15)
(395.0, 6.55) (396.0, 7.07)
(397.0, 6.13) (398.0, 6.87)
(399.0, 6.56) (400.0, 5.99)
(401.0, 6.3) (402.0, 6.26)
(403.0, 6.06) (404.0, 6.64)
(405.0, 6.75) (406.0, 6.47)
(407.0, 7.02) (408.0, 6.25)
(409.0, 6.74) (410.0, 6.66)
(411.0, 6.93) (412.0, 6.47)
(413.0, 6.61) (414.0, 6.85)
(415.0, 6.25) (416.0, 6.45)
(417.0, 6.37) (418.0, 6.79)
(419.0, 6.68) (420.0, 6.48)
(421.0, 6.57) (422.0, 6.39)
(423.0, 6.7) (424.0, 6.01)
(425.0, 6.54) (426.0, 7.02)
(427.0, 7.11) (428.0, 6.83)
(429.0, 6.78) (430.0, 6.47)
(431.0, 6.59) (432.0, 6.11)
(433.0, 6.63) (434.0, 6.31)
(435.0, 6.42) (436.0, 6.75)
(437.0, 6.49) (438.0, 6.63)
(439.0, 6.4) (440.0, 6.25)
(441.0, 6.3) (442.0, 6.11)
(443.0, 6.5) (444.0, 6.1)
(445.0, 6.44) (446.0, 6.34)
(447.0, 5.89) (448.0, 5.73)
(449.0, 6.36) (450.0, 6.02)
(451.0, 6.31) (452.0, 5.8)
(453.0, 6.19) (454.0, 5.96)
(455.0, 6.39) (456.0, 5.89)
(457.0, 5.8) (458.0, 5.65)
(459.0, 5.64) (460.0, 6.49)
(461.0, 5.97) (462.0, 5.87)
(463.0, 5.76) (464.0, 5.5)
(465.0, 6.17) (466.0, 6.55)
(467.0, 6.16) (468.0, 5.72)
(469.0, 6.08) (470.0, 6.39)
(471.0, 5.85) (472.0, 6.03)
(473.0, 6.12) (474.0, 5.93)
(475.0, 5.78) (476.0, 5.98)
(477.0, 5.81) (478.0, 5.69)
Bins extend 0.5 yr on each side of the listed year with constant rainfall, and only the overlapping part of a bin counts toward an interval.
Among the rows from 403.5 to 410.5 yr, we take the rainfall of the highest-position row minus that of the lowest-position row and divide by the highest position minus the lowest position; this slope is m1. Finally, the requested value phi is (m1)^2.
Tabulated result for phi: 0.000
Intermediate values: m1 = 0.00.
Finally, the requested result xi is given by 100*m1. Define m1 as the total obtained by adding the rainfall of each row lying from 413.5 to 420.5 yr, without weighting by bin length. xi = 4587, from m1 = 46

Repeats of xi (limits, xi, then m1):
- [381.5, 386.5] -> 3222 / 32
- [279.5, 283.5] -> 2604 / 26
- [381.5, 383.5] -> 1291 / 13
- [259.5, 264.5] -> 2841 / 28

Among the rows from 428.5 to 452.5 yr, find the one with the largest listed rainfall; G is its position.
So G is 429.0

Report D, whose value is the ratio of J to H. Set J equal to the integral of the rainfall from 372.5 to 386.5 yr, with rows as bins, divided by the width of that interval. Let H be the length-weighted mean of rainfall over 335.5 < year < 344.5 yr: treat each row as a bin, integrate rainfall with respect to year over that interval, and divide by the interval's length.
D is 1.18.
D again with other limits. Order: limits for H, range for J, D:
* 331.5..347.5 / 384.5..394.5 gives 1.21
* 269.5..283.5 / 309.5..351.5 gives 0.77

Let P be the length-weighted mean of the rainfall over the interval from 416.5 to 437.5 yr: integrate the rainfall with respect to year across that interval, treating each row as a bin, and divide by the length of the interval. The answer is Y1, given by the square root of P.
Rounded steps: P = 6.6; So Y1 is 2.56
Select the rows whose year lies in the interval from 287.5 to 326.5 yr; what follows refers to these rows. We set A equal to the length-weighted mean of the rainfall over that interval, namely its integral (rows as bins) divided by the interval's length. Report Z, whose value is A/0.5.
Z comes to 11.6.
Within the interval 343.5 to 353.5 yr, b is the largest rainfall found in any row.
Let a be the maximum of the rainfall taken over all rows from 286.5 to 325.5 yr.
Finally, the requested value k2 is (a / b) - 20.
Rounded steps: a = 7.01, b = 6.18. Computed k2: -18.87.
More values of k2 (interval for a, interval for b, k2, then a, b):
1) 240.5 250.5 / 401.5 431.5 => -19.14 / 6.15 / 7.11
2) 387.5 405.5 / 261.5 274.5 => -18.94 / 7.07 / 6.66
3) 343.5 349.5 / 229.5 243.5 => -19.16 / 6.15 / 7.3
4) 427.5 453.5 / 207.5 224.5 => -19.20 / 6.83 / 8.53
